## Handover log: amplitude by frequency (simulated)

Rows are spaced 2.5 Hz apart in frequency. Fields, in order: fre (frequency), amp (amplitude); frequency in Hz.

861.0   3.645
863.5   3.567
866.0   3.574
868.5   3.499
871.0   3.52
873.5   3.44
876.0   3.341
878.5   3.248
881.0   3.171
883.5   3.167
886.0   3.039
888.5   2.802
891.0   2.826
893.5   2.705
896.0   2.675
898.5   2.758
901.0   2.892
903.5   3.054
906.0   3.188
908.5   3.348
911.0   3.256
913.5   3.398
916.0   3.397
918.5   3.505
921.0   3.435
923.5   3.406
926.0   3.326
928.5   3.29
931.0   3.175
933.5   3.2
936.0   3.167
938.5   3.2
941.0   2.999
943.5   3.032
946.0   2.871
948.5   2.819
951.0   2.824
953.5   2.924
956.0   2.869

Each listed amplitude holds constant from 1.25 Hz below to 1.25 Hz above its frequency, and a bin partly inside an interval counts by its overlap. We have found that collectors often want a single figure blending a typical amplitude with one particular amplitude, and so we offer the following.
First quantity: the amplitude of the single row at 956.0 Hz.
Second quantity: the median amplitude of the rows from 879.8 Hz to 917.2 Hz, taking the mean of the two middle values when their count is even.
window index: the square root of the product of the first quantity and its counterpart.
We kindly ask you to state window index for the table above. 2.96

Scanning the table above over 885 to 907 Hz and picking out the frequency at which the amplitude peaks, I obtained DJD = 906.0 Hz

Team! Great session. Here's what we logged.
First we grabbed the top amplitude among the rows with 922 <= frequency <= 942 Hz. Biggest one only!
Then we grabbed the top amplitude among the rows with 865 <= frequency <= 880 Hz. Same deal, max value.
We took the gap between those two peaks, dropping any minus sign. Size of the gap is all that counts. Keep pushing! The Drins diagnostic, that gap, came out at 0.17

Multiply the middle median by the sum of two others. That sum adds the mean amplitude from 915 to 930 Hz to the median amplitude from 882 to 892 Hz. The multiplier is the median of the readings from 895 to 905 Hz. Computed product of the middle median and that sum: 17.9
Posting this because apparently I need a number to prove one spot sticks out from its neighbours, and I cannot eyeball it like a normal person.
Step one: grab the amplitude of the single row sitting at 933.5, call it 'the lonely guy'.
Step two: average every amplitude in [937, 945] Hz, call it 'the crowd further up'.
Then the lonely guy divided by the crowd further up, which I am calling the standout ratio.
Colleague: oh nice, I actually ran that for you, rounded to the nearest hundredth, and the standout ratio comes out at 1.04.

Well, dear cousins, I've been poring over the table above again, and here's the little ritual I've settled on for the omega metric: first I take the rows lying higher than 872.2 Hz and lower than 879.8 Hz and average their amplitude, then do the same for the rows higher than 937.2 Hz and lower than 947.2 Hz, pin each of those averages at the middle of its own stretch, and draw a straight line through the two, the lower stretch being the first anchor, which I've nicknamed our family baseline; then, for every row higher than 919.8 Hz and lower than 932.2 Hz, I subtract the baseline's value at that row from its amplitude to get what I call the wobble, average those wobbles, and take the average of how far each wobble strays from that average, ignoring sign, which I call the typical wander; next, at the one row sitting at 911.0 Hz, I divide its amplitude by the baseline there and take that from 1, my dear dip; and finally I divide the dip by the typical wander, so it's -0.4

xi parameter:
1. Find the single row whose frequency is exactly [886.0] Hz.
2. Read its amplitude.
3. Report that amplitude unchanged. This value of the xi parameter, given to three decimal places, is 3.039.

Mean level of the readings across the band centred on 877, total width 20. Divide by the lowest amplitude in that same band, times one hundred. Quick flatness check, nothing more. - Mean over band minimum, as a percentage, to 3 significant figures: 109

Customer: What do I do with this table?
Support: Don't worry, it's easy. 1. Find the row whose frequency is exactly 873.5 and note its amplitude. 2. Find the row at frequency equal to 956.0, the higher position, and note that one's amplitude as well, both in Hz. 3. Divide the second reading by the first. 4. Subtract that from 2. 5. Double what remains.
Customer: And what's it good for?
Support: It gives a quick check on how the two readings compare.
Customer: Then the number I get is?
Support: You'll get 2.33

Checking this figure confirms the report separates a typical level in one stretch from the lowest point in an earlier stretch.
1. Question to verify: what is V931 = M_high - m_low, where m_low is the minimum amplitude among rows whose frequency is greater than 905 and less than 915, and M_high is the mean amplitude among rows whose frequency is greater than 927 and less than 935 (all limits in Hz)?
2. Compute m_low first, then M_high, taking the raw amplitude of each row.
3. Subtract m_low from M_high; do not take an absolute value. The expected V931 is 0.0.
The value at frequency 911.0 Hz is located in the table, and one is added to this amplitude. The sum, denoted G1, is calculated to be 4.26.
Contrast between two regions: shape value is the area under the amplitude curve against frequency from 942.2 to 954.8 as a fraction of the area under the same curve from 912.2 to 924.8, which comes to 0.84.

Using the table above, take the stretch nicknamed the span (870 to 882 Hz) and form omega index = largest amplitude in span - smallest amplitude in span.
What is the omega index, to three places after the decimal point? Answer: 0.349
